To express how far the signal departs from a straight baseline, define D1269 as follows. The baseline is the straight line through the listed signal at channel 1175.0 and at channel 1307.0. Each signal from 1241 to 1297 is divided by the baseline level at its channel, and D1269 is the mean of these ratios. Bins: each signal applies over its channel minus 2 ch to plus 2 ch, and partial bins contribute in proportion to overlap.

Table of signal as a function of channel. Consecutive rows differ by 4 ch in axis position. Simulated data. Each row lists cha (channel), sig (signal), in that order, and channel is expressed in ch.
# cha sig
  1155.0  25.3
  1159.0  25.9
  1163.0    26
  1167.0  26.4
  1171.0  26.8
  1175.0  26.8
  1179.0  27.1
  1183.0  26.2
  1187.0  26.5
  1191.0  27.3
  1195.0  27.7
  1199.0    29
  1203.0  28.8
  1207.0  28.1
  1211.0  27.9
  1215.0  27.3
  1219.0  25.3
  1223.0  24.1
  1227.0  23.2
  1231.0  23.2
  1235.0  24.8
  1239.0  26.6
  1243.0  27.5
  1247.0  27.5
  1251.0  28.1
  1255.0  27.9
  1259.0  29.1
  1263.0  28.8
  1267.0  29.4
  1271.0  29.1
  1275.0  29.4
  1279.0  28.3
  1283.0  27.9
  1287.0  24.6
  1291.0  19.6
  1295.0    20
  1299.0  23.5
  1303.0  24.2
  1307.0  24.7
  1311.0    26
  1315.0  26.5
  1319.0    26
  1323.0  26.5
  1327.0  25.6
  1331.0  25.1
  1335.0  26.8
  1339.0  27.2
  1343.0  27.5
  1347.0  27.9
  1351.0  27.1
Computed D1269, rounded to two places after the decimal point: 1.06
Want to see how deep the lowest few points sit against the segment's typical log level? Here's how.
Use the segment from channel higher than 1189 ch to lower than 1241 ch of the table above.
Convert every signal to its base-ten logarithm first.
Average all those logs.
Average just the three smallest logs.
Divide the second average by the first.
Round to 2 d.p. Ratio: 0.97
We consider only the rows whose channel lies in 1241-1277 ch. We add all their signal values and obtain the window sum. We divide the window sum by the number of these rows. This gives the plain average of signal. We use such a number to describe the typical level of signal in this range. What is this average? 28.5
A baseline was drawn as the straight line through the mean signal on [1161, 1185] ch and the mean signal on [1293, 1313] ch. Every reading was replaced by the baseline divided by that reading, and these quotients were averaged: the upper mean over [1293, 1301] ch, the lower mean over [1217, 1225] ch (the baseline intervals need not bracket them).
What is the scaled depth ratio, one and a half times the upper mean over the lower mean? 1.60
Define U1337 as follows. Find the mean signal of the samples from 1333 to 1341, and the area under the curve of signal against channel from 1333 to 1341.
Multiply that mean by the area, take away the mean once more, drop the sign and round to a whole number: 5805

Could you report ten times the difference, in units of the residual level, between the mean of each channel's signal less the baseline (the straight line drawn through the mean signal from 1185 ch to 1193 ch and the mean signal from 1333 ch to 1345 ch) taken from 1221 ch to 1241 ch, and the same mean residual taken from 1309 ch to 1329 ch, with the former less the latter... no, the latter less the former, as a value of 16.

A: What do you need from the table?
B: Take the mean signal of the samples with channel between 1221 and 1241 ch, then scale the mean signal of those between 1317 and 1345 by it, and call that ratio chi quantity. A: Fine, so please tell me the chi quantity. 1.08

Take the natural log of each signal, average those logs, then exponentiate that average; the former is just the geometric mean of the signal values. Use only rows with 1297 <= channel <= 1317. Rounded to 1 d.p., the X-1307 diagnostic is 25.0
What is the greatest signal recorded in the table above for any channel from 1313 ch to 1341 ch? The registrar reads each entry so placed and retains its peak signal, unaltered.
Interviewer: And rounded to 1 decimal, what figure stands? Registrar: 27.2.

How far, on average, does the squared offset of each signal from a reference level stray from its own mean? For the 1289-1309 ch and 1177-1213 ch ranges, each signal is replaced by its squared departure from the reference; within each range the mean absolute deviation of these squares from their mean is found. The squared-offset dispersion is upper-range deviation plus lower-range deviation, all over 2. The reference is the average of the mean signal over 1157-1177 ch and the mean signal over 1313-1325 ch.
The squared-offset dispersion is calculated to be 10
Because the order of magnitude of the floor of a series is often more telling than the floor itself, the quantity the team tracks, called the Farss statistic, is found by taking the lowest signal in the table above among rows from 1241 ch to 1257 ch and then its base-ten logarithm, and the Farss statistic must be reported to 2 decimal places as 1.44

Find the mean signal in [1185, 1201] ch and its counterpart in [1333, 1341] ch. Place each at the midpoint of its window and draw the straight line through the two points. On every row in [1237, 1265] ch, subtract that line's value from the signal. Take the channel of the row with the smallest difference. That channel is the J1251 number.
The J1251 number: 1239.0 ch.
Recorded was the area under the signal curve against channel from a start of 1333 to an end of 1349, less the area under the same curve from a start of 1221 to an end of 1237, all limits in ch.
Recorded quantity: 56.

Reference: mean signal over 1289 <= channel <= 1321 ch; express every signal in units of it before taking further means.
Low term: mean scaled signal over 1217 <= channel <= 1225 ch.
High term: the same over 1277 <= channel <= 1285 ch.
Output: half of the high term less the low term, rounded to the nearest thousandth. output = 0.071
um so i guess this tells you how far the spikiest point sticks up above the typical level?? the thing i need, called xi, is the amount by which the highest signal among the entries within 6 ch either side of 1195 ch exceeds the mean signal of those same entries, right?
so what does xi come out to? 1.00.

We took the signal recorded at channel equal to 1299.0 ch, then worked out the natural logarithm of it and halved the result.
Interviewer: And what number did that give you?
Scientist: 1.58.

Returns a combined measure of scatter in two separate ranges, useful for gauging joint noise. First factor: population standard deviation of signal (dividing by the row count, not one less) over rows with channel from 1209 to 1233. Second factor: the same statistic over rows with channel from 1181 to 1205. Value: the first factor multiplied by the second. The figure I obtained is 2.0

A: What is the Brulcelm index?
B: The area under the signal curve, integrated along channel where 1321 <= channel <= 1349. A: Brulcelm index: 746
